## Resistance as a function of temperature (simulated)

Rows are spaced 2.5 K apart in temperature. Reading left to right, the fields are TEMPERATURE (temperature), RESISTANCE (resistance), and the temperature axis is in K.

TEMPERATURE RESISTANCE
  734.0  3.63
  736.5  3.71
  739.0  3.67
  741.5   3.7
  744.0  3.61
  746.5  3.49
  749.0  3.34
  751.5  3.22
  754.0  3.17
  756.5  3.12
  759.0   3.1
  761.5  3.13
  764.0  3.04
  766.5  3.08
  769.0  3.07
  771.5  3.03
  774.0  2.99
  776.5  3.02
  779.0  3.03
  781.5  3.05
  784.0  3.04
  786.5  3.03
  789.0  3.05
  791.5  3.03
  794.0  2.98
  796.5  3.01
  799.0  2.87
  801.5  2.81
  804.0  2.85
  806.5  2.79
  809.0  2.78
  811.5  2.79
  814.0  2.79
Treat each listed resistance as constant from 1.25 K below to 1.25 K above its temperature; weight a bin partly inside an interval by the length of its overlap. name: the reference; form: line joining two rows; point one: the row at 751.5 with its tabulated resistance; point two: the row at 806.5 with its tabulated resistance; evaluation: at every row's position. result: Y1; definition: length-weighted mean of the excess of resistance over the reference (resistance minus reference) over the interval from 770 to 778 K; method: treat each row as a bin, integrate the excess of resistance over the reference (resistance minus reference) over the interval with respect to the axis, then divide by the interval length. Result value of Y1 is -0.03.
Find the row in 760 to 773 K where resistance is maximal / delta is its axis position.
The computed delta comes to 761.5 K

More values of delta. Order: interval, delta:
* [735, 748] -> 736.5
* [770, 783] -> 781.5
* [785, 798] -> 789.0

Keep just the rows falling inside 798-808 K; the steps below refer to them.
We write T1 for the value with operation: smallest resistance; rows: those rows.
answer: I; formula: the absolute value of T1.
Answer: 2.79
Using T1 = 2.79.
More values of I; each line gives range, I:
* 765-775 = 2.99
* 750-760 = 3.10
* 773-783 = 2.99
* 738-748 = 3.49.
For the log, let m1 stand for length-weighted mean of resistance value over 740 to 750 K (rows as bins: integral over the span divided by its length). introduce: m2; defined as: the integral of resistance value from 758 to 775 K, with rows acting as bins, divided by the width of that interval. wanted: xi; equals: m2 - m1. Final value -0.5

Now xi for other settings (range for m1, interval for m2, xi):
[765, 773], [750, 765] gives 0.1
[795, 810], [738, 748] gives 0.8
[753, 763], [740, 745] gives 0.5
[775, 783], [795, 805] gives -0.1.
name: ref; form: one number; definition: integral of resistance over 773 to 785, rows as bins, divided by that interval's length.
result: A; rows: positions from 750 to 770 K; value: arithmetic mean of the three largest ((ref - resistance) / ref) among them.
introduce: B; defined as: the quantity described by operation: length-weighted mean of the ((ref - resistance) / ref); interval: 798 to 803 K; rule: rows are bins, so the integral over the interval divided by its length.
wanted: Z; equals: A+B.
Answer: 0.050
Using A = -0.01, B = 0.06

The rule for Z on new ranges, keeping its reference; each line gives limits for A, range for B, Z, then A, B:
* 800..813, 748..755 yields 0.008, 0.08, -0.07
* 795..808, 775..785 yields 0.067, 0.07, 0.00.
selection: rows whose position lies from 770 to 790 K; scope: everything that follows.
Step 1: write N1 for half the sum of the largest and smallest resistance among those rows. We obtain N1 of 3.02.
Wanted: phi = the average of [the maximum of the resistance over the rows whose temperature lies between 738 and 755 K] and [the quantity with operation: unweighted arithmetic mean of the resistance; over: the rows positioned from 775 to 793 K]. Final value 3.37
